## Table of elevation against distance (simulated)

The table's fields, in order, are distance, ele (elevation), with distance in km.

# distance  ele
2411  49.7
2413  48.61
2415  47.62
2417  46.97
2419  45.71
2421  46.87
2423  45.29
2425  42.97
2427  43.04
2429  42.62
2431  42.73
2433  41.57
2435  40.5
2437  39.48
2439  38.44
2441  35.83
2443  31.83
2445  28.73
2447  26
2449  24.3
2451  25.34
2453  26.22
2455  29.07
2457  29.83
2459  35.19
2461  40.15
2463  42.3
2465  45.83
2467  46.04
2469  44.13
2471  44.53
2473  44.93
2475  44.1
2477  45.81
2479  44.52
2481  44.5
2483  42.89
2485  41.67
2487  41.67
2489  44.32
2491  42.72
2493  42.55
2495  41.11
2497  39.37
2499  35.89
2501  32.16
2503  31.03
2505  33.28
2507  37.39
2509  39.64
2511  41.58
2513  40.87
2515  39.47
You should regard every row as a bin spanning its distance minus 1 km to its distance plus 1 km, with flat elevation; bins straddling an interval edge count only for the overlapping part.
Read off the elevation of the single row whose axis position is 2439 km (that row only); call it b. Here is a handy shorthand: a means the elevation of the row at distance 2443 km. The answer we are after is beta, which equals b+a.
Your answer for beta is 70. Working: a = 31.83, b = 38.44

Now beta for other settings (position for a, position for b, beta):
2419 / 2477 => 92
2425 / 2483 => 86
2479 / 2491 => 87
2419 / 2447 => 72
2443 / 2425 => 75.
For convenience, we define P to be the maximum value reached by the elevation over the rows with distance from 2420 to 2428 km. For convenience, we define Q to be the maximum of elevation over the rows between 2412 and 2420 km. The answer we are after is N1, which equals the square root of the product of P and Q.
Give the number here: 47.7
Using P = 46.87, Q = 48.61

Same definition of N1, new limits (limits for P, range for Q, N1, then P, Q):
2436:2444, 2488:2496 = 41.8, 39.48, 44.32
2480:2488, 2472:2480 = 45.2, 44.5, 45.81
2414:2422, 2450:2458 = 37.7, 47.62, 29.83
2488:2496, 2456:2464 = 43.3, 44.32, 42.3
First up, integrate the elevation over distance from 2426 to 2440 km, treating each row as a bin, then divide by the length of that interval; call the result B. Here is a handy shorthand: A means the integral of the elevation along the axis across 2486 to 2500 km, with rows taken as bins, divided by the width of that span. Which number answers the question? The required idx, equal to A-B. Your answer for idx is -0.1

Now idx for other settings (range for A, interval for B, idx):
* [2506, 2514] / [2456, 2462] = 4.8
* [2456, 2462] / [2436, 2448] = 1.7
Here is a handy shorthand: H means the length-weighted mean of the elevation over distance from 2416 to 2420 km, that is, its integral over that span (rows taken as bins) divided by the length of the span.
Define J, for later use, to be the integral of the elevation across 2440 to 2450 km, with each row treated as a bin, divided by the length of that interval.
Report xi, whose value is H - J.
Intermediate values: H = 46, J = 29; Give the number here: 17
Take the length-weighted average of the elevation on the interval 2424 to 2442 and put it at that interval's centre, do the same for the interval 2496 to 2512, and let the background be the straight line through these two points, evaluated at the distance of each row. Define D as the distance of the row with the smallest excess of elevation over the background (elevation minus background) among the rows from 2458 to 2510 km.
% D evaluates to 2503 km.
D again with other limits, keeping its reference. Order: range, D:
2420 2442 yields 2441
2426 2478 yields 2449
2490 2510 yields 2503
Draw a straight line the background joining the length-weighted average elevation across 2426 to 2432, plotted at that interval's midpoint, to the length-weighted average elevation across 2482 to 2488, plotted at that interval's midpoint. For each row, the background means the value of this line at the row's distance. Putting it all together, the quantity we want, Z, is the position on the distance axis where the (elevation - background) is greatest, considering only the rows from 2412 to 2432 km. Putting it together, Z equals 2413 km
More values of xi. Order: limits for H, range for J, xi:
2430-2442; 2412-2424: -7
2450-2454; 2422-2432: -18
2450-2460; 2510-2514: -12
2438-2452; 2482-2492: -13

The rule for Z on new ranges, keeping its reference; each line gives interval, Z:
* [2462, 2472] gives 2467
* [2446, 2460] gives 2459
